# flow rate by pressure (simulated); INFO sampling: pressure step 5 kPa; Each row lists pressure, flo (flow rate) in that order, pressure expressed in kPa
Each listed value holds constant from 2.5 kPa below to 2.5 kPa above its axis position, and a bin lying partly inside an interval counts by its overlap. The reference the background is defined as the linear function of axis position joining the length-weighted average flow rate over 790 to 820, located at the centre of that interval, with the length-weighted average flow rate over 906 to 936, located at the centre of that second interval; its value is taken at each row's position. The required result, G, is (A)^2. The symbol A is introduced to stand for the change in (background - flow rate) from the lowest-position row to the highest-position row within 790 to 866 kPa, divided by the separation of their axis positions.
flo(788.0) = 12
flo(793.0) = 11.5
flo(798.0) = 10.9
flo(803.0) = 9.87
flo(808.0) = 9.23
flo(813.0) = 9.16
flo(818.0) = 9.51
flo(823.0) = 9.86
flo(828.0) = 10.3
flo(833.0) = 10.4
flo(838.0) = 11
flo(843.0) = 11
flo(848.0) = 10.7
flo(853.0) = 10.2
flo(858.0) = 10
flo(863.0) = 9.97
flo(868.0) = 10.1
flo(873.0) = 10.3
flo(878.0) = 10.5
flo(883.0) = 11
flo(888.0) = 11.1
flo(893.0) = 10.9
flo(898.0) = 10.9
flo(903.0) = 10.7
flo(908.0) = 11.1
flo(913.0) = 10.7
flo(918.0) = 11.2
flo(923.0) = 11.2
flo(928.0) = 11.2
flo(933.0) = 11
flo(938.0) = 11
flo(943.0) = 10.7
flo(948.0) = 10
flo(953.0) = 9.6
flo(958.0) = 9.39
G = 0.0009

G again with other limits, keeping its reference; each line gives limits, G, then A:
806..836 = 0.0015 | -0.038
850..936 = 0.0000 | -0.001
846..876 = 0.0006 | 0.025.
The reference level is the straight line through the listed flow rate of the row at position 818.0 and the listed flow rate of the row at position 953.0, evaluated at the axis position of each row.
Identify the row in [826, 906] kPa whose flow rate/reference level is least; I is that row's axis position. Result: 863.0 kPa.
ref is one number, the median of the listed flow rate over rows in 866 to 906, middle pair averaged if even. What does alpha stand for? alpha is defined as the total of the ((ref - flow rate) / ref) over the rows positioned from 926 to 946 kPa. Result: -0.06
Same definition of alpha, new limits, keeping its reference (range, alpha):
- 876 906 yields -0.03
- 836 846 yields -0.04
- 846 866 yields 0.22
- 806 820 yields 0.42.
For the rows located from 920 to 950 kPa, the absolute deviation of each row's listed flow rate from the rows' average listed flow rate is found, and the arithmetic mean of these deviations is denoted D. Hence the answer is 0.33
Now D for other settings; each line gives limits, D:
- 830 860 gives 0.35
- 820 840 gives 0.31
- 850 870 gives 0.08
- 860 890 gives 0.37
